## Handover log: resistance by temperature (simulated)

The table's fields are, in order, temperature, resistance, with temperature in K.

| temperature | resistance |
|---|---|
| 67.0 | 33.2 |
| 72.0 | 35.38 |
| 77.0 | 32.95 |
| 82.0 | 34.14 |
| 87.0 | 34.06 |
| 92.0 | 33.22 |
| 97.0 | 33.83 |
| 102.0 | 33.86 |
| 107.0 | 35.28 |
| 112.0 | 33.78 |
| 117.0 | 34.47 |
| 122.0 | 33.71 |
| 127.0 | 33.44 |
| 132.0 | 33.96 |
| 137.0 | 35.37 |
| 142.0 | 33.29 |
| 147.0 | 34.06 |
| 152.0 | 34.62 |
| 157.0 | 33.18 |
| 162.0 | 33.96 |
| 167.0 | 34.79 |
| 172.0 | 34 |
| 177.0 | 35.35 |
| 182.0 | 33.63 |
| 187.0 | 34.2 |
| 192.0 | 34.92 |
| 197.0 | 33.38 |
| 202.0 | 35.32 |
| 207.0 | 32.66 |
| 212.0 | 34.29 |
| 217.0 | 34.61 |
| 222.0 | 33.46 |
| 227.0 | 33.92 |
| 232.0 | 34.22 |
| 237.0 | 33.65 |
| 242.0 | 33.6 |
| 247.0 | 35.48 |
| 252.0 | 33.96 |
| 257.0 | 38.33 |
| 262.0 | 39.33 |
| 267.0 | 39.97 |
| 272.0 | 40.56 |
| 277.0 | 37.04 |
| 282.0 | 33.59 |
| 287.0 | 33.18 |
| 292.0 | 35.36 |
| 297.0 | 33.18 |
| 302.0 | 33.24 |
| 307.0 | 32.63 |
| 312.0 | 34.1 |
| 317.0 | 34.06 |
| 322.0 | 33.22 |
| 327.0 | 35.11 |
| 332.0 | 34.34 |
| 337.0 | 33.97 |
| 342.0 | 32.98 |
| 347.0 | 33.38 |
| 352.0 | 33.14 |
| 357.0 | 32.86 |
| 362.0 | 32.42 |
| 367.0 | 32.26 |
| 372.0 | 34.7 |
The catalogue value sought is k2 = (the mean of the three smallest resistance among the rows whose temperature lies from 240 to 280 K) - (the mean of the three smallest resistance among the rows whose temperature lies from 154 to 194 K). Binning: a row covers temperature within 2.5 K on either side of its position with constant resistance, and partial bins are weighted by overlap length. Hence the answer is 0.76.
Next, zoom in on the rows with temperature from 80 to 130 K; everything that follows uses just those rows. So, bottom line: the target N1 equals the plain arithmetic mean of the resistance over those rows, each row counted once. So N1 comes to 34.0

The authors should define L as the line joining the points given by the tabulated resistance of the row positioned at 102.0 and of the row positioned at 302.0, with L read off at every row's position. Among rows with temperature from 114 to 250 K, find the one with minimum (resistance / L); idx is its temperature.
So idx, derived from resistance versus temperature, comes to 207.0 K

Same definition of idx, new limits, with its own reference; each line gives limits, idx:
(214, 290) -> 287.0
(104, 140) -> 127.0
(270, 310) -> 307.0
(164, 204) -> 197.0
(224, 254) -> 242.0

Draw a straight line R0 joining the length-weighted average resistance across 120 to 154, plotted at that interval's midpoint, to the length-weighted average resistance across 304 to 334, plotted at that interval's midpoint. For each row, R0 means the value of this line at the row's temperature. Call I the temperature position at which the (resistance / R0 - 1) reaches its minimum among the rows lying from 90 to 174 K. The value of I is 92.0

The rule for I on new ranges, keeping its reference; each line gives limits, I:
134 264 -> 207.0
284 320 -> 307.0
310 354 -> 342.0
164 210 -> 207.0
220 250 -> 222.0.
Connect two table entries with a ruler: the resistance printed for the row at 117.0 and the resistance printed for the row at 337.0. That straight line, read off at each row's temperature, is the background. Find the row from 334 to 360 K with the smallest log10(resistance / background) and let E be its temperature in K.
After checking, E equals 357.0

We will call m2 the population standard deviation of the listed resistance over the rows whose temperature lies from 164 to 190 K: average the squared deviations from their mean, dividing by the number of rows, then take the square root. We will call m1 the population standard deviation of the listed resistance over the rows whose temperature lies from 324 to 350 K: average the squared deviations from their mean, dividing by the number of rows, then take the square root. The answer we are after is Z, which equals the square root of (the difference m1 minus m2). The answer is 0.37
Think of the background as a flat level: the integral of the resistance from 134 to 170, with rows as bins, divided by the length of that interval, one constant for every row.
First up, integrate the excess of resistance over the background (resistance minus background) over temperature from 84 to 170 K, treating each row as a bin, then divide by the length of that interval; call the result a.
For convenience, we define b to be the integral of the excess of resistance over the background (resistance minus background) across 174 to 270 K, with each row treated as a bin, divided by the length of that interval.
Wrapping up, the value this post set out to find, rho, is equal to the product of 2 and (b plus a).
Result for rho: 1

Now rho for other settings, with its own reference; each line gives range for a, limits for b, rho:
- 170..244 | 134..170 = 0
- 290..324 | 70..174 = -1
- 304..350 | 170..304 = 1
